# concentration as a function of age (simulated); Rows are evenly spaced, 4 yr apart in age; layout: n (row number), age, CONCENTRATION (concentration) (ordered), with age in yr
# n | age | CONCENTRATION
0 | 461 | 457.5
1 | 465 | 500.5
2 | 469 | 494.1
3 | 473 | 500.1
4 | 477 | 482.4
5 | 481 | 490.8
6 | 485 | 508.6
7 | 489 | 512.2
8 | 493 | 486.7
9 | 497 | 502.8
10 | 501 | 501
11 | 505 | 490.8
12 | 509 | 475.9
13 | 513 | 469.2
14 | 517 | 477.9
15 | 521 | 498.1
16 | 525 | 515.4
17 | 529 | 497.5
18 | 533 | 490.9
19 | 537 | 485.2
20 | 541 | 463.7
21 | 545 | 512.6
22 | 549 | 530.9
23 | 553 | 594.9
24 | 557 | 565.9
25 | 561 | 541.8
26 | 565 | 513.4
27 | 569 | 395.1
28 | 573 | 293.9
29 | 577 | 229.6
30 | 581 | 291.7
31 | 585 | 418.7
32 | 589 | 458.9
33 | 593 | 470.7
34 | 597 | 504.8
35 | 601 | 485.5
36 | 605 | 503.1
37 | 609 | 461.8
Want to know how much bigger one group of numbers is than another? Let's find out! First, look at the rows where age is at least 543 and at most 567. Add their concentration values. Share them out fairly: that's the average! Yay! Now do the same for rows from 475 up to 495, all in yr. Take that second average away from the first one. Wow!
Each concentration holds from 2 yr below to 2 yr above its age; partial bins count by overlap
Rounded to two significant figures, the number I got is 47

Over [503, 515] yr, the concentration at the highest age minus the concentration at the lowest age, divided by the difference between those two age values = -3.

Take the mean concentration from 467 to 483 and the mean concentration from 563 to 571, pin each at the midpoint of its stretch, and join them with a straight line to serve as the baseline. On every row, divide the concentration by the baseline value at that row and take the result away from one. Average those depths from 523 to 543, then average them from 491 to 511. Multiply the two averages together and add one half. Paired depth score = 0.501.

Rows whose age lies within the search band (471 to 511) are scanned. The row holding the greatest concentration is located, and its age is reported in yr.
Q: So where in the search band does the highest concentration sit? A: 489 yr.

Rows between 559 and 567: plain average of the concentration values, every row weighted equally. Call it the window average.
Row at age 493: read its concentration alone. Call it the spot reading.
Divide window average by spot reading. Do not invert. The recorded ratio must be 1.08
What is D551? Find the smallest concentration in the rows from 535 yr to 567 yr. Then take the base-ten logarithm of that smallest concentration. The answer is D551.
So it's 2.67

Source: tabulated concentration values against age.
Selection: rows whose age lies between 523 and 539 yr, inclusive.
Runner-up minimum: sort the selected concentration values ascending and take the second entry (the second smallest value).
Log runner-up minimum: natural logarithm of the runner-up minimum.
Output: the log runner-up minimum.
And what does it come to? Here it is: 6.20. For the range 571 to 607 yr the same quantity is 5.68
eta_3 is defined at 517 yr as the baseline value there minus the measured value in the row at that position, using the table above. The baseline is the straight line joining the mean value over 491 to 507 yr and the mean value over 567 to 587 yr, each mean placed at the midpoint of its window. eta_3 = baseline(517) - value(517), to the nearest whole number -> -22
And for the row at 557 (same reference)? -197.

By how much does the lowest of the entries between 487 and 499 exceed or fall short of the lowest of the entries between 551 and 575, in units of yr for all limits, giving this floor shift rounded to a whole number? 193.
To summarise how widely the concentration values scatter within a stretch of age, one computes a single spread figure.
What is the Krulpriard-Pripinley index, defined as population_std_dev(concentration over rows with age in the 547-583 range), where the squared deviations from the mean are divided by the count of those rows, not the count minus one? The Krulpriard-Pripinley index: 131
